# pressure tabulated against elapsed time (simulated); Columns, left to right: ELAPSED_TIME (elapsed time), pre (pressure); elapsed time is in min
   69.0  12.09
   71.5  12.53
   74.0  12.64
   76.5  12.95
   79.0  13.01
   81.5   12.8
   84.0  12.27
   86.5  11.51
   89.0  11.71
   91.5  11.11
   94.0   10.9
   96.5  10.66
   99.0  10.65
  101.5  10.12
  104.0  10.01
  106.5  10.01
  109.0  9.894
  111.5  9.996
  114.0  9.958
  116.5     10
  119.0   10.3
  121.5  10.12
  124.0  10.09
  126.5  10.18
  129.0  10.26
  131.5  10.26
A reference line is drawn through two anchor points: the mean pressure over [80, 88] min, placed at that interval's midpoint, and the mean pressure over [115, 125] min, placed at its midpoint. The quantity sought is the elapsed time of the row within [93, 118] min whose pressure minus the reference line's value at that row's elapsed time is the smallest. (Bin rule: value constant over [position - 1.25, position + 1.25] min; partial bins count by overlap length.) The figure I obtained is 101.5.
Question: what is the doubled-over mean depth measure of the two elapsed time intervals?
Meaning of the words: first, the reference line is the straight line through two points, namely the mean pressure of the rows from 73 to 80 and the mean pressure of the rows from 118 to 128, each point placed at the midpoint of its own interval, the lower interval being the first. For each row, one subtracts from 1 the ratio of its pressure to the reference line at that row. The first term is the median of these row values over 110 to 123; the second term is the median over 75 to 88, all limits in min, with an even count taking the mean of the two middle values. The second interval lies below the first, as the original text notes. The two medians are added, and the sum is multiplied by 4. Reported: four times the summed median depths 0.18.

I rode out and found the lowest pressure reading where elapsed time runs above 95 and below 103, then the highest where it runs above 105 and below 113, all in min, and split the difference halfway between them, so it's 10.1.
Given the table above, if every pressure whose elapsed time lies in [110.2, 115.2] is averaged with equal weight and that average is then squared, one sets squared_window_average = 100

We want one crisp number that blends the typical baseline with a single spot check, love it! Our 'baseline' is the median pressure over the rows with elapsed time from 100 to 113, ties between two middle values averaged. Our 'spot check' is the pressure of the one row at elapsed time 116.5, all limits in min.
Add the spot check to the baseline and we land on 20.0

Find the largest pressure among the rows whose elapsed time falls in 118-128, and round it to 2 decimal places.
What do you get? 10.30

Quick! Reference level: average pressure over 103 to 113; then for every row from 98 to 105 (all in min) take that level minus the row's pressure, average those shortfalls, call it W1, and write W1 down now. -0.28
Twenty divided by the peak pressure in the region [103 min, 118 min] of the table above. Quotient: 2.00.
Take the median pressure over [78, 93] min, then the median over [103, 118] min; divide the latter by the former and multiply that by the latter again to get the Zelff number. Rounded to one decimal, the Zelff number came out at 8.3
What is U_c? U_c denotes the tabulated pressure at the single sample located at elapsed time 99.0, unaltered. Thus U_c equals 10.65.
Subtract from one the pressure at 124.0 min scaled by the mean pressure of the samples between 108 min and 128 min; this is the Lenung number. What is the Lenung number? 0.00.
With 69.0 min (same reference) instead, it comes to -0.20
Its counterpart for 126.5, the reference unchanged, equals -0.01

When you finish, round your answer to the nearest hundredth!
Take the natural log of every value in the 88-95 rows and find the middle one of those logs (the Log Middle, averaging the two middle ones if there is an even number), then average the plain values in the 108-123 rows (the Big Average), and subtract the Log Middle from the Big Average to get 7.64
